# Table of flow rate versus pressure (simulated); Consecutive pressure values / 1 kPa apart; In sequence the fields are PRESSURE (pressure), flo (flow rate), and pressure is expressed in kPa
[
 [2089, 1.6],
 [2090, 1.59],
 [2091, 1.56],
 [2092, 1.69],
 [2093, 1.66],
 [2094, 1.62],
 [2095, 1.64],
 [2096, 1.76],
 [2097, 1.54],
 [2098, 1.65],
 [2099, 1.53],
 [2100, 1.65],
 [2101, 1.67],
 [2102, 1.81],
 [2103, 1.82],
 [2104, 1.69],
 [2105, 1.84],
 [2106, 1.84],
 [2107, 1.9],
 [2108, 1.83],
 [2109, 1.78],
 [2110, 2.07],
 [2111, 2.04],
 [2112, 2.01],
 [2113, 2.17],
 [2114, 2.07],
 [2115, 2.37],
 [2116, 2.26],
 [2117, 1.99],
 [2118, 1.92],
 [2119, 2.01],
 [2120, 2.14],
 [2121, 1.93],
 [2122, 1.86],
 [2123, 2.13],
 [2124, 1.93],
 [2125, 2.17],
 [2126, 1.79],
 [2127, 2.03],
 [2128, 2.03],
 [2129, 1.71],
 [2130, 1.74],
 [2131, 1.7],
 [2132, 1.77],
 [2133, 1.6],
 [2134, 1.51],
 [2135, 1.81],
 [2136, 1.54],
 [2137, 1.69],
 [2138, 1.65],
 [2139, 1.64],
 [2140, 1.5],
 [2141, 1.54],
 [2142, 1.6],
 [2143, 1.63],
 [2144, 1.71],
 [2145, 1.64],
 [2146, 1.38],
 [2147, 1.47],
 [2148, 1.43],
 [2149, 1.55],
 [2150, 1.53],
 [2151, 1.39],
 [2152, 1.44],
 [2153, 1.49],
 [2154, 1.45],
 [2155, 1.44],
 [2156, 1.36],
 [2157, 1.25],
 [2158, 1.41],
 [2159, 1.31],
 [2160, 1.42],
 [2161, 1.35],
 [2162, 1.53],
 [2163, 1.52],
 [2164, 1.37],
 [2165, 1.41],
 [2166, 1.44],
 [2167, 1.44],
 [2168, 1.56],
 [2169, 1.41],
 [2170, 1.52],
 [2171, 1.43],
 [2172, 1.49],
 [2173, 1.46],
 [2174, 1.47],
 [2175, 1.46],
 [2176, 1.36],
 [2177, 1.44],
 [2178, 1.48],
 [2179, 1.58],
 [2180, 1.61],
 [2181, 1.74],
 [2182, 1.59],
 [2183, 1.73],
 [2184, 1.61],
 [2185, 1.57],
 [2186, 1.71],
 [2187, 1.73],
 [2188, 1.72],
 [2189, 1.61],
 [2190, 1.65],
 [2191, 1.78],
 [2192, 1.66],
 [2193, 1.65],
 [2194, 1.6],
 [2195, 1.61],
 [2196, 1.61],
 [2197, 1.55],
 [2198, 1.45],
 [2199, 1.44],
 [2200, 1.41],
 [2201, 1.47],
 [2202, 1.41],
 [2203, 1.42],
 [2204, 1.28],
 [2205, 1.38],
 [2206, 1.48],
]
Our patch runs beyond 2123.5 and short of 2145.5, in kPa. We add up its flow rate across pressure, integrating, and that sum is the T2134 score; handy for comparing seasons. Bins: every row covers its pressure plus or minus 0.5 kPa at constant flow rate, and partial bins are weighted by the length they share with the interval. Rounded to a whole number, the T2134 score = 38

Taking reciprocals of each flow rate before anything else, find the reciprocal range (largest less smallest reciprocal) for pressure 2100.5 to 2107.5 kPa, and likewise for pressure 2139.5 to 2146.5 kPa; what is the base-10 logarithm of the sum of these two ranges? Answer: -0.67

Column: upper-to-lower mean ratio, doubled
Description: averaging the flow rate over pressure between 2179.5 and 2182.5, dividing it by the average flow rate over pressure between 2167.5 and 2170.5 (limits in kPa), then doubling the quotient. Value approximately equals 2.20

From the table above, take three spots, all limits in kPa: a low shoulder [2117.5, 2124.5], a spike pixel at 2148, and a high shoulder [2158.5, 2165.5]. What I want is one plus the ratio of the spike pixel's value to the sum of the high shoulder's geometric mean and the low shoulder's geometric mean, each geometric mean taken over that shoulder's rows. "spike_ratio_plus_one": 1.42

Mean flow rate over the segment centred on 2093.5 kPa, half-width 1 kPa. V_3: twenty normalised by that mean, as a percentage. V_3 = 1220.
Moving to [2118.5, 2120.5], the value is 964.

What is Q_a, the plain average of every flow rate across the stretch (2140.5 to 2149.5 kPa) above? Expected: 1.55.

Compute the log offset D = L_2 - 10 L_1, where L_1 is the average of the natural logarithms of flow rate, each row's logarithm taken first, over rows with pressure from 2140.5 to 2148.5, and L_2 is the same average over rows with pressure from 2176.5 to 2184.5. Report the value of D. -3.9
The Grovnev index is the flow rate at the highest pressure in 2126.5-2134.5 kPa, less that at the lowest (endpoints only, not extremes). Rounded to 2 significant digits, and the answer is -0.52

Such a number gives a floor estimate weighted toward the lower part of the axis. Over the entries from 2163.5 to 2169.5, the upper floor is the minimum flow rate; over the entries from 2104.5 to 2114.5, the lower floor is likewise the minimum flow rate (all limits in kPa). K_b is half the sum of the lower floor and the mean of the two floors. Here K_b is 1.68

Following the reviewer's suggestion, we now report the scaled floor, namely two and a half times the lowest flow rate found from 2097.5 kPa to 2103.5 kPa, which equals 3.8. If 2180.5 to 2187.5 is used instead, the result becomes 3.9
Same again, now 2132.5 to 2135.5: 3.8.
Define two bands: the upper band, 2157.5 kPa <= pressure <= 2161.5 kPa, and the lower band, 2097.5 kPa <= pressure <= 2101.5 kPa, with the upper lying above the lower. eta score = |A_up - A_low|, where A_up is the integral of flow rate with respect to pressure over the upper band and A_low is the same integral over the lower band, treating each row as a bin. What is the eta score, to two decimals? 1.01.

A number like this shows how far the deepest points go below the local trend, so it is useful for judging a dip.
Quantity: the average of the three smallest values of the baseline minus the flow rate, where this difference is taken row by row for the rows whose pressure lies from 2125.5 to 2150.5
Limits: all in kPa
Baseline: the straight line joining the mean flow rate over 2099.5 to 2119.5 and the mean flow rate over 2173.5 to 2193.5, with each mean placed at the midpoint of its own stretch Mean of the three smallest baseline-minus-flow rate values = -0.11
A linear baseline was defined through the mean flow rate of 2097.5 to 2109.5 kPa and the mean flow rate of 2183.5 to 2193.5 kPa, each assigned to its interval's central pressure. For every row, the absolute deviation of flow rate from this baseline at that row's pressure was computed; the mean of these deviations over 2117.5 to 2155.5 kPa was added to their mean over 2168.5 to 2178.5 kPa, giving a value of 0.41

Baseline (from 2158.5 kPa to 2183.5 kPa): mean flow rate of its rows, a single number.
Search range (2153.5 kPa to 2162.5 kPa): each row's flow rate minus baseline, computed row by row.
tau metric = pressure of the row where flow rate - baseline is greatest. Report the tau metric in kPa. 2162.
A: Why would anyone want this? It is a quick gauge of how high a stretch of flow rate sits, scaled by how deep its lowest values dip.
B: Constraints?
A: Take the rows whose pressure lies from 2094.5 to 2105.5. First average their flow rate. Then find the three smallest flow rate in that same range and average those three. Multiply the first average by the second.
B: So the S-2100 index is 2.7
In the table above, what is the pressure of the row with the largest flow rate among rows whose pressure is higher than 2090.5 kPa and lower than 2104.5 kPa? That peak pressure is 2103 kPa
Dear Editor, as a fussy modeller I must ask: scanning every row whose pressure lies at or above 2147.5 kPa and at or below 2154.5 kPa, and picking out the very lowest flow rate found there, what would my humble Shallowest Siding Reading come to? 1.39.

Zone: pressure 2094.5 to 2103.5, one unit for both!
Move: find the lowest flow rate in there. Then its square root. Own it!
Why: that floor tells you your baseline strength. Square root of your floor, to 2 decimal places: 1.24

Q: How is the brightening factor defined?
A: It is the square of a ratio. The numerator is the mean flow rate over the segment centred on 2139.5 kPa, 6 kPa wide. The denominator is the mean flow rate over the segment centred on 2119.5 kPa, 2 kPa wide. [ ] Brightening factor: 0.60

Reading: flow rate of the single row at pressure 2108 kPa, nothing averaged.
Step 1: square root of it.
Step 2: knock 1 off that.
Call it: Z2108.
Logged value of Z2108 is 0.35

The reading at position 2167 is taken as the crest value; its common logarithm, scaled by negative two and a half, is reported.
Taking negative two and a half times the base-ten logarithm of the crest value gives -0.40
